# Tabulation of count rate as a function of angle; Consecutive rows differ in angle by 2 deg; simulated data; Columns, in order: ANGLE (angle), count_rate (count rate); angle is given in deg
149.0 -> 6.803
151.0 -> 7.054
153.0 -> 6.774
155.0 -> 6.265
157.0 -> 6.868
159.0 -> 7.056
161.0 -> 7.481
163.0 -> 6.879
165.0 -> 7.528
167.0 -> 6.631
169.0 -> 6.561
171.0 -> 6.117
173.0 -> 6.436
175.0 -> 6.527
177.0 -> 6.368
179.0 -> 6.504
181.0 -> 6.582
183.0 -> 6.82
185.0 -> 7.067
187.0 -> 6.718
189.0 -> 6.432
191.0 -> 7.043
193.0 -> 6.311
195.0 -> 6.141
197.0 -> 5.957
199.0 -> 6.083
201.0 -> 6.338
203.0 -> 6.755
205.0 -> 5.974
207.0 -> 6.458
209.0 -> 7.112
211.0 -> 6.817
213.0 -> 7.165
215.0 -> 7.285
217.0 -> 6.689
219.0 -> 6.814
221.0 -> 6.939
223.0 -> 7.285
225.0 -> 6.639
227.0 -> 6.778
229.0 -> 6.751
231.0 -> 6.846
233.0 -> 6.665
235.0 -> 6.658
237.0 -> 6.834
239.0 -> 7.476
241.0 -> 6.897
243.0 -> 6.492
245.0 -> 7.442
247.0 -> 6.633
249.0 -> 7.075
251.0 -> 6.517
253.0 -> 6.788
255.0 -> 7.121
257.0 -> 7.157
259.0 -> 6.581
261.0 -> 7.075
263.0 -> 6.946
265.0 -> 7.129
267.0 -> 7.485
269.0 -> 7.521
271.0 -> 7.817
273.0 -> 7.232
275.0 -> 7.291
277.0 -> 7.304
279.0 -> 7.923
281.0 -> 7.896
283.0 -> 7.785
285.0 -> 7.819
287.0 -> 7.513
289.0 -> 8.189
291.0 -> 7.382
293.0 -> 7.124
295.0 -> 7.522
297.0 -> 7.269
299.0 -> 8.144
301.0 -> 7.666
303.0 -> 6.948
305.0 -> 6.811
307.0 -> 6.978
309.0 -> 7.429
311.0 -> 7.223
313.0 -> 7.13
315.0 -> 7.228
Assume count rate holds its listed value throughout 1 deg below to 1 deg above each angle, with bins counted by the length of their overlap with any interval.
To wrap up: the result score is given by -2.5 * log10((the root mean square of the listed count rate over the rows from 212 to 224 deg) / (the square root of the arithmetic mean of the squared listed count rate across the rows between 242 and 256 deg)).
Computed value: -0.02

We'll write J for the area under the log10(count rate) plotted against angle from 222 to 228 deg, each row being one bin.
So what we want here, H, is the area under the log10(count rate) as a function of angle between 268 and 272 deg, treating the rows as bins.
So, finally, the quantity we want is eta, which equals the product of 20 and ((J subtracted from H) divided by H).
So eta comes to -8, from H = 3.5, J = 5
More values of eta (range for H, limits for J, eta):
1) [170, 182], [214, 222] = 6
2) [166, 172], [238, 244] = -1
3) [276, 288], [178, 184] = 11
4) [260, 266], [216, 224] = -6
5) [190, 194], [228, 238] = -30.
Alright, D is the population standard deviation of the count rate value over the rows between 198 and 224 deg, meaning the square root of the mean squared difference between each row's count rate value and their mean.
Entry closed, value 0.41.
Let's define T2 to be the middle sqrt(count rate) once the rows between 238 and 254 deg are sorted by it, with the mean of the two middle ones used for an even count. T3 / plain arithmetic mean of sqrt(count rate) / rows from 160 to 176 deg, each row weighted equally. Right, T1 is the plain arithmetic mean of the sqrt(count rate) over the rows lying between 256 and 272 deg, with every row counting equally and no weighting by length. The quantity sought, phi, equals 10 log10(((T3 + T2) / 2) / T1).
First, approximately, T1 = 2.69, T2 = 2.62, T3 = 2.60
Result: -0.13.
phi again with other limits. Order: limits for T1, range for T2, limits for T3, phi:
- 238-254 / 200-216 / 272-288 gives 0.08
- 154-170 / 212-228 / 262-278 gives 0.06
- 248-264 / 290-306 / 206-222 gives 0.06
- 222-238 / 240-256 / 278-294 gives 0.14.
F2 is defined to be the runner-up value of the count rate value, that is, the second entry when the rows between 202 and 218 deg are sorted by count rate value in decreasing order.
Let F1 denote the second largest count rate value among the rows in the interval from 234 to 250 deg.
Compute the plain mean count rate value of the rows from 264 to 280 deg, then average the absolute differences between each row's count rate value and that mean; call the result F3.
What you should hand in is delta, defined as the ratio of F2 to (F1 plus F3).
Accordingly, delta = 0.93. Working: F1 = 7.442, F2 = 7.165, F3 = 0.22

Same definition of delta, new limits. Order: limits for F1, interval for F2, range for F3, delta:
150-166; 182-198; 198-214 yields 0.90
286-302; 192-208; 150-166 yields 0.77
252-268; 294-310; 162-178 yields 1.03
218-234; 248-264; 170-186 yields 1.00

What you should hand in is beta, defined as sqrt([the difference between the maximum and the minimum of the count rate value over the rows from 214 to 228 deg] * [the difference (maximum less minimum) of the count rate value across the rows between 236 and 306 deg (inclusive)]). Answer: 1.05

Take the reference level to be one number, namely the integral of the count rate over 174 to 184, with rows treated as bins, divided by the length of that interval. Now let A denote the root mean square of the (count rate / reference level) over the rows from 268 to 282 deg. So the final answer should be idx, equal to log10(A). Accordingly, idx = 0.062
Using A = 1.15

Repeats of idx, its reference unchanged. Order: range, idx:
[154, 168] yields 0.026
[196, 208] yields -0.020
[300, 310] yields 0.039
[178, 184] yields 0.005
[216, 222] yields 0.017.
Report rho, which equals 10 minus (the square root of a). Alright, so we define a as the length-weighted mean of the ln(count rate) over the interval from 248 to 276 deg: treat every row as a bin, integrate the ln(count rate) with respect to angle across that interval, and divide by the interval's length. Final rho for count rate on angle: 8.60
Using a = 1.96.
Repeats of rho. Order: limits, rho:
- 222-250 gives 8.61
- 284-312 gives 8.58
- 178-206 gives 8.63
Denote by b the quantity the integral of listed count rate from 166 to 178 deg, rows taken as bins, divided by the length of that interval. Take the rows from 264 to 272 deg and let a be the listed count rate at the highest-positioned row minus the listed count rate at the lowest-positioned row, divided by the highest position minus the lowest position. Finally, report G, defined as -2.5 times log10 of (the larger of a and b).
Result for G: -2.02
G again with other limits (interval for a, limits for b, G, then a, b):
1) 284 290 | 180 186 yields -2.08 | 0.09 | 6.82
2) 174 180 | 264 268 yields -2.16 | -0.01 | 7.31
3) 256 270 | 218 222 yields -2.09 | 0.03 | 6.88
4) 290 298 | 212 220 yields -2.11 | -0.02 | 6.99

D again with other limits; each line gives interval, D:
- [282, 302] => 0.33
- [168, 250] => 0.37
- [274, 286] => 0.27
